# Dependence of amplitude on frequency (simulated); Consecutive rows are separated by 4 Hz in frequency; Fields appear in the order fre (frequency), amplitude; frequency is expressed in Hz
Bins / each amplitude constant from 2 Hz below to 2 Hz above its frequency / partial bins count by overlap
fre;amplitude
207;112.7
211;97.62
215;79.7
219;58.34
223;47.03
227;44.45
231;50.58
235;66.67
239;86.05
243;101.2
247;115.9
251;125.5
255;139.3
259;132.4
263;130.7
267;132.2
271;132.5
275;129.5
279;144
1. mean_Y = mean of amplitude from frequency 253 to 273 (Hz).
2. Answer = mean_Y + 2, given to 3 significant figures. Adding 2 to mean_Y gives 135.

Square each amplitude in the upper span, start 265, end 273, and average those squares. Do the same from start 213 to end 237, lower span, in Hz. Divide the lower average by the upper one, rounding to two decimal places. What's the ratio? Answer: 0.20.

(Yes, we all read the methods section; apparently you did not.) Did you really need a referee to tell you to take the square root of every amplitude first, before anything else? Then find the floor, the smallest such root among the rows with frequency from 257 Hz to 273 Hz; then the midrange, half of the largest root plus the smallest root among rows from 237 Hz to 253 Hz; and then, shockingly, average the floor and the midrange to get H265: 10.8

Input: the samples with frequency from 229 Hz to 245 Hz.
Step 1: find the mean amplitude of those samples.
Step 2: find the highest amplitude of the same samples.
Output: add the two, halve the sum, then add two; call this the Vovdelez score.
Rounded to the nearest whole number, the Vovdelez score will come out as 91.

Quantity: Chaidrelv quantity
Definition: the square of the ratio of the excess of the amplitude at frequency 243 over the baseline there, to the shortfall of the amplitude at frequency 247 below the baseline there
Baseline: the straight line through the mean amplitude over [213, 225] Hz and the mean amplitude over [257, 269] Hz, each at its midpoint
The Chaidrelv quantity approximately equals 0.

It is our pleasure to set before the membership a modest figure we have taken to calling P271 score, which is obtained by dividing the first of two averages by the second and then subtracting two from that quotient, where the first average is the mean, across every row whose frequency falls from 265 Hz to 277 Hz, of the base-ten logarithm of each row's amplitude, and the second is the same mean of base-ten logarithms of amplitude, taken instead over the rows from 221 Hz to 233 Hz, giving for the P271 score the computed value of -0.735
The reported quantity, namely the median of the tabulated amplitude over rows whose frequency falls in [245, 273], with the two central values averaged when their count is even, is 132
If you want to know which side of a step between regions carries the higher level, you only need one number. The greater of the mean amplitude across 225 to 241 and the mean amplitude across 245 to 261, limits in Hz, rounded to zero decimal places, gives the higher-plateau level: 128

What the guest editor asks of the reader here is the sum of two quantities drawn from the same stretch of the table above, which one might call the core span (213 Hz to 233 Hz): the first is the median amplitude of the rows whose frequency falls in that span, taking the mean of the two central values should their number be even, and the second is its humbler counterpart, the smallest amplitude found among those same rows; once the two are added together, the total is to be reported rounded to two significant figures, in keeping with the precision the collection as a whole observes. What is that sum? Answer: 95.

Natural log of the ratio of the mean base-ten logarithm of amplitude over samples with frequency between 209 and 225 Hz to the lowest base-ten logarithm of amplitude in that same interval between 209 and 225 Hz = 0.09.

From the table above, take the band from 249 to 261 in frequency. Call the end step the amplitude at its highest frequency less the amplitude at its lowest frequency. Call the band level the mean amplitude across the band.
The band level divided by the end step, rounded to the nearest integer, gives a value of 19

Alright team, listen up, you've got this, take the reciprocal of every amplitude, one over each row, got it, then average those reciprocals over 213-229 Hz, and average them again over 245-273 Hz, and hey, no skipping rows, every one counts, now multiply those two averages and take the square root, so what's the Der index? 0.012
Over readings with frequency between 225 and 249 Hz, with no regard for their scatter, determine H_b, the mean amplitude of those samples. 77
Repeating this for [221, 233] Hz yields 47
